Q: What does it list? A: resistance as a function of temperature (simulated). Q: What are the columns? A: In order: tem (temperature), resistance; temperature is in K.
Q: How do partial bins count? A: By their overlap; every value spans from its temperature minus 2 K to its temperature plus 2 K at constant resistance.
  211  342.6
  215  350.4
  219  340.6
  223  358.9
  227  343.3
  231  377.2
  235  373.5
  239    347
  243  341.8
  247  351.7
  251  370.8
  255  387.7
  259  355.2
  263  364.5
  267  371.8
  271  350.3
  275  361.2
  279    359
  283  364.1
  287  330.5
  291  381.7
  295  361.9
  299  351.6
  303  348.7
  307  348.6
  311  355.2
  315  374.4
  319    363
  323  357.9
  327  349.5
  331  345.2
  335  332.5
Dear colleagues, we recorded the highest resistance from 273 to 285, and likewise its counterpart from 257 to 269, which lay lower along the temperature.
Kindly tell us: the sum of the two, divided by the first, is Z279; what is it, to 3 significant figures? 2.02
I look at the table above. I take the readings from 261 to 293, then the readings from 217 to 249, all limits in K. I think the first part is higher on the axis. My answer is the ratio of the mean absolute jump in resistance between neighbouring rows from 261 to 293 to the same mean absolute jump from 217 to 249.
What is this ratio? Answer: 1.2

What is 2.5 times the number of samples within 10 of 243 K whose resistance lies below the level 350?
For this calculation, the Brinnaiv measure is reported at 5.0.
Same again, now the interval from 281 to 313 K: 7.5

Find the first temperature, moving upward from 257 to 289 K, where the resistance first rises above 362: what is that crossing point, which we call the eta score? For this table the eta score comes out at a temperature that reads 263 K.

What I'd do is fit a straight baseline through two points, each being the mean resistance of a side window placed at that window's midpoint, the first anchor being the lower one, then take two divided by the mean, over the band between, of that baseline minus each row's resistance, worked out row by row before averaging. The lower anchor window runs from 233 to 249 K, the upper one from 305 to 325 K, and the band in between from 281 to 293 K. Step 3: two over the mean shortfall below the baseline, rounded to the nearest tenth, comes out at -1.5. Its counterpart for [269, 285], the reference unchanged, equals -1.0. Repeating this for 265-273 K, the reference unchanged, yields -0.4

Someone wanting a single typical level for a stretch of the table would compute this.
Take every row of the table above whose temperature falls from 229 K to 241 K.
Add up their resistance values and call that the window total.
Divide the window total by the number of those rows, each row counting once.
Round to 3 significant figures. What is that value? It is 366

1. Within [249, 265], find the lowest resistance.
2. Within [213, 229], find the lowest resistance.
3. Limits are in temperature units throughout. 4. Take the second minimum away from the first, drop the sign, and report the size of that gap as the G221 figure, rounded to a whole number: 15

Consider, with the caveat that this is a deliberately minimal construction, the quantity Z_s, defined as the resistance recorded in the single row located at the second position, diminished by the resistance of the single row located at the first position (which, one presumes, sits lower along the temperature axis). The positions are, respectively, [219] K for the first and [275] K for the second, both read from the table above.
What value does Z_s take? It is 21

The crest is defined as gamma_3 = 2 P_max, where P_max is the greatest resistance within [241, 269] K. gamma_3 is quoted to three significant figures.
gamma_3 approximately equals 775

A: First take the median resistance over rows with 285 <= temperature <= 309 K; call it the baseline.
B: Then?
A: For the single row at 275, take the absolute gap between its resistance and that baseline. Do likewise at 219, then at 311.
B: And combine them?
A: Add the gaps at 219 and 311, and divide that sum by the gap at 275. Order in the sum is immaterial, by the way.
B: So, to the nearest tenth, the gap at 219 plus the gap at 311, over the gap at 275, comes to 1.3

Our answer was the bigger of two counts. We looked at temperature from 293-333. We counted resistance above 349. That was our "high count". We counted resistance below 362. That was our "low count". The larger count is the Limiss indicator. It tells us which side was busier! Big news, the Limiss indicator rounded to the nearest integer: 8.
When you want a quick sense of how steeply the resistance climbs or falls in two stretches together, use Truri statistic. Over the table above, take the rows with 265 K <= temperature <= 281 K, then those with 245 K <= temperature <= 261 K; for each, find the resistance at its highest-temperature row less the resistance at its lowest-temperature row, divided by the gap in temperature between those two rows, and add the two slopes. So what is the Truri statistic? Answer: -0.8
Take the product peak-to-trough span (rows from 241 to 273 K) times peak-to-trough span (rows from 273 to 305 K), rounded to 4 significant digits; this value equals 2350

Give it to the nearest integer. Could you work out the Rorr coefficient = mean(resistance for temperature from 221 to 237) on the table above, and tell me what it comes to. 363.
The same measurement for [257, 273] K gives 360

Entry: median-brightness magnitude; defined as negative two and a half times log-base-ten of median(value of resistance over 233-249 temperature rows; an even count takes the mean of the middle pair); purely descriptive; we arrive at -6.36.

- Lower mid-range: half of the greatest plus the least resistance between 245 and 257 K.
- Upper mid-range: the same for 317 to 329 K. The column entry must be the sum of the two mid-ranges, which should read 726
